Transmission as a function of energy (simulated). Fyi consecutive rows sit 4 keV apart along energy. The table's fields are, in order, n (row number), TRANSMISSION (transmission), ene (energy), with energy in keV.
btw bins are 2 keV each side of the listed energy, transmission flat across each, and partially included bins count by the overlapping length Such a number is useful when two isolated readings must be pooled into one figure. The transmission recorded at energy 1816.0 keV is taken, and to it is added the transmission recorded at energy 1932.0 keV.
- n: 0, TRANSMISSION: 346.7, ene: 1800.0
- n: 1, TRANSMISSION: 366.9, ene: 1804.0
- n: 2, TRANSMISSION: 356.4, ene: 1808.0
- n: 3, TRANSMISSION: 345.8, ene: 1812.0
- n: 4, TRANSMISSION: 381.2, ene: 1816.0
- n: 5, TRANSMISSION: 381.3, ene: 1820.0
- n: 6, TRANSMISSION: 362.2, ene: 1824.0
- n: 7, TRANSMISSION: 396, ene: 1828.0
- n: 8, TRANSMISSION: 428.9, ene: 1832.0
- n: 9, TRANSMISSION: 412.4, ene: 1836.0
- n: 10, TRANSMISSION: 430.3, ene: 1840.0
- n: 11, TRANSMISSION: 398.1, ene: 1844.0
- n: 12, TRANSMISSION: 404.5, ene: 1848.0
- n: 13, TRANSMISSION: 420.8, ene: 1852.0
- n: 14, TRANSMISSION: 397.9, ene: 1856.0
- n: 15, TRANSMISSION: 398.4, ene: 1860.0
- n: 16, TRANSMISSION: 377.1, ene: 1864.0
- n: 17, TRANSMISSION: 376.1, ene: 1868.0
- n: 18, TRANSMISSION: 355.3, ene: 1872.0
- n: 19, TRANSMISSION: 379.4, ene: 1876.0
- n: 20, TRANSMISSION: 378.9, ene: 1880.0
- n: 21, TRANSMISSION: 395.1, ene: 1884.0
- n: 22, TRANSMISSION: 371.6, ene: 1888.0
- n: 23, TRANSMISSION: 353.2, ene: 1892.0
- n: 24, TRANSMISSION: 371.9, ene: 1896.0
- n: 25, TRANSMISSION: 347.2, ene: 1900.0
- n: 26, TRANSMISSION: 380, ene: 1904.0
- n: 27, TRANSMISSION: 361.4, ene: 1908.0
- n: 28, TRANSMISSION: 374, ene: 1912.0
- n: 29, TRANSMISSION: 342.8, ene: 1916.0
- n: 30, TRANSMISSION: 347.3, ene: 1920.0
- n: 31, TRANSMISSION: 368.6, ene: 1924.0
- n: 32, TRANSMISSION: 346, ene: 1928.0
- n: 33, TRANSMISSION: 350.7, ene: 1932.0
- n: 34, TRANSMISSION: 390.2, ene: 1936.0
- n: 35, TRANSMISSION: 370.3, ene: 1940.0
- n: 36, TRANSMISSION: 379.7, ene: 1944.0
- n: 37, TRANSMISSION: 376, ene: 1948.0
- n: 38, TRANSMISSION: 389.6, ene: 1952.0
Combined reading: 732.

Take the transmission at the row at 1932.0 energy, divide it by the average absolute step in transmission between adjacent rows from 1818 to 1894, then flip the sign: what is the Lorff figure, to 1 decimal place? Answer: -19.5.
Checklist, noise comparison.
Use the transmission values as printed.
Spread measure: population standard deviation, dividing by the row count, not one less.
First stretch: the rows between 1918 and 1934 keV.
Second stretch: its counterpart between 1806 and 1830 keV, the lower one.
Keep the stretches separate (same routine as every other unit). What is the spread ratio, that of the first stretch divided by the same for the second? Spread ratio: 0.53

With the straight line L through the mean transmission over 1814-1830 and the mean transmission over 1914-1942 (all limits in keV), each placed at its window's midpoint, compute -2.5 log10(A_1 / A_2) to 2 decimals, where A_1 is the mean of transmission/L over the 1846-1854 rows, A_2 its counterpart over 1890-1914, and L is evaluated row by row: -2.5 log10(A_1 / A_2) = -0.10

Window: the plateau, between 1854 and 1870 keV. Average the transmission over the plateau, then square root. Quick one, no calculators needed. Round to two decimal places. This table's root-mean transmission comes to 19.68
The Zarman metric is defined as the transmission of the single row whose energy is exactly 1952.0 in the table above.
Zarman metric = 389.6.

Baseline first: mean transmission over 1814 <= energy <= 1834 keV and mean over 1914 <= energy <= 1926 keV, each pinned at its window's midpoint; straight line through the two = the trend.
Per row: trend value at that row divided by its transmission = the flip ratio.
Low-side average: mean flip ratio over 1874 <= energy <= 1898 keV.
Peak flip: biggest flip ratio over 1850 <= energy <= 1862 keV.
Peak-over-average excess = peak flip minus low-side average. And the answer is -0.028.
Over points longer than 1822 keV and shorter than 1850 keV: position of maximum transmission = 1840.0 keV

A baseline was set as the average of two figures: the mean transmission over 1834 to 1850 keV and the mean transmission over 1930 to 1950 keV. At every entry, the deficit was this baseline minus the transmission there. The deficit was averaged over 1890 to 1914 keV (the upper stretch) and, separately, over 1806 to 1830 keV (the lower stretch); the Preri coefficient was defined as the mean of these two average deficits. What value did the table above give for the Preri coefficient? 24.8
